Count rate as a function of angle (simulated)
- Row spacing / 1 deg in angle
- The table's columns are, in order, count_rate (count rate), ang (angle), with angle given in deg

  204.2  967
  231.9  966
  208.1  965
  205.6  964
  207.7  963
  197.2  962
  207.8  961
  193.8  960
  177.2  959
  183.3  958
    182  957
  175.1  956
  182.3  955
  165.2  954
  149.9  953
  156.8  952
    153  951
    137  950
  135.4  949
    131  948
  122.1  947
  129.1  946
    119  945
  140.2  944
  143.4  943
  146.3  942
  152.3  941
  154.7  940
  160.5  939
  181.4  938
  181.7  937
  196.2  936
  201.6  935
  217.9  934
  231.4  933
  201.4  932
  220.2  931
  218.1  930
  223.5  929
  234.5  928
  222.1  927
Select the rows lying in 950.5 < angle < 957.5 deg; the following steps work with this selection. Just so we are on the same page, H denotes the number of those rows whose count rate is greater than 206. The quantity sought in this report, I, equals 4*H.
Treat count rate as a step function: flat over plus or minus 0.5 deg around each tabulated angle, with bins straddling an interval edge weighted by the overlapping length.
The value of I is 0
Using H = 0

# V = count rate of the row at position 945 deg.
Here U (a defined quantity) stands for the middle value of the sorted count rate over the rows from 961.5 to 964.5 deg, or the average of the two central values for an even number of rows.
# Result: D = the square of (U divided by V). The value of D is 2.99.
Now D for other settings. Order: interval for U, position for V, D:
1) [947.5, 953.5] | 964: 0.49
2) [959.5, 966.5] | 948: 2.51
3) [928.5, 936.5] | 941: 2.05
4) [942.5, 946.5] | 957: 0.55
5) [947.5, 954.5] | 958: 0.67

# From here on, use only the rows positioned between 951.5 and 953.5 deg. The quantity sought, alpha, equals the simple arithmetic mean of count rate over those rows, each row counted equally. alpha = 153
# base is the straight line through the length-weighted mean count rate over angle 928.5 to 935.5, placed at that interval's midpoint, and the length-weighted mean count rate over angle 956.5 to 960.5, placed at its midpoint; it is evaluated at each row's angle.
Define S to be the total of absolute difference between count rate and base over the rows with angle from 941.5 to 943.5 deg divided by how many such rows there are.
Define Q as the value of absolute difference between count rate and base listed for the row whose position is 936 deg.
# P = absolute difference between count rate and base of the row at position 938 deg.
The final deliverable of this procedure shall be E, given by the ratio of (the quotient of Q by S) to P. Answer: 0.009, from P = 28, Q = 15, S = 59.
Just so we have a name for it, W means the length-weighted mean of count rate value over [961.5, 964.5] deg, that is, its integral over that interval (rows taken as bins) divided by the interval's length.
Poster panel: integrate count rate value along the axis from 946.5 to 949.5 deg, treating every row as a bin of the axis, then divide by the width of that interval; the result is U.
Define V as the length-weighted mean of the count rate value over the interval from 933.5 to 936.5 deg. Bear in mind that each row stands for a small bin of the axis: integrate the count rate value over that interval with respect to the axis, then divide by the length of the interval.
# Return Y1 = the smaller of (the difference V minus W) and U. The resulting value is 2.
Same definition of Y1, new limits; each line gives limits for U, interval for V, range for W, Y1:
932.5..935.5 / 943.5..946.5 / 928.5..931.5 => -91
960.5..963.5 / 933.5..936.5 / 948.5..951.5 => 63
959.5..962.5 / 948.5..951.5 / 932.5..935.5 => -75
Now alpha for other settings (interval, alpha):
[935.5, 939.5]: 180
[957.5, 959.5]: 180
